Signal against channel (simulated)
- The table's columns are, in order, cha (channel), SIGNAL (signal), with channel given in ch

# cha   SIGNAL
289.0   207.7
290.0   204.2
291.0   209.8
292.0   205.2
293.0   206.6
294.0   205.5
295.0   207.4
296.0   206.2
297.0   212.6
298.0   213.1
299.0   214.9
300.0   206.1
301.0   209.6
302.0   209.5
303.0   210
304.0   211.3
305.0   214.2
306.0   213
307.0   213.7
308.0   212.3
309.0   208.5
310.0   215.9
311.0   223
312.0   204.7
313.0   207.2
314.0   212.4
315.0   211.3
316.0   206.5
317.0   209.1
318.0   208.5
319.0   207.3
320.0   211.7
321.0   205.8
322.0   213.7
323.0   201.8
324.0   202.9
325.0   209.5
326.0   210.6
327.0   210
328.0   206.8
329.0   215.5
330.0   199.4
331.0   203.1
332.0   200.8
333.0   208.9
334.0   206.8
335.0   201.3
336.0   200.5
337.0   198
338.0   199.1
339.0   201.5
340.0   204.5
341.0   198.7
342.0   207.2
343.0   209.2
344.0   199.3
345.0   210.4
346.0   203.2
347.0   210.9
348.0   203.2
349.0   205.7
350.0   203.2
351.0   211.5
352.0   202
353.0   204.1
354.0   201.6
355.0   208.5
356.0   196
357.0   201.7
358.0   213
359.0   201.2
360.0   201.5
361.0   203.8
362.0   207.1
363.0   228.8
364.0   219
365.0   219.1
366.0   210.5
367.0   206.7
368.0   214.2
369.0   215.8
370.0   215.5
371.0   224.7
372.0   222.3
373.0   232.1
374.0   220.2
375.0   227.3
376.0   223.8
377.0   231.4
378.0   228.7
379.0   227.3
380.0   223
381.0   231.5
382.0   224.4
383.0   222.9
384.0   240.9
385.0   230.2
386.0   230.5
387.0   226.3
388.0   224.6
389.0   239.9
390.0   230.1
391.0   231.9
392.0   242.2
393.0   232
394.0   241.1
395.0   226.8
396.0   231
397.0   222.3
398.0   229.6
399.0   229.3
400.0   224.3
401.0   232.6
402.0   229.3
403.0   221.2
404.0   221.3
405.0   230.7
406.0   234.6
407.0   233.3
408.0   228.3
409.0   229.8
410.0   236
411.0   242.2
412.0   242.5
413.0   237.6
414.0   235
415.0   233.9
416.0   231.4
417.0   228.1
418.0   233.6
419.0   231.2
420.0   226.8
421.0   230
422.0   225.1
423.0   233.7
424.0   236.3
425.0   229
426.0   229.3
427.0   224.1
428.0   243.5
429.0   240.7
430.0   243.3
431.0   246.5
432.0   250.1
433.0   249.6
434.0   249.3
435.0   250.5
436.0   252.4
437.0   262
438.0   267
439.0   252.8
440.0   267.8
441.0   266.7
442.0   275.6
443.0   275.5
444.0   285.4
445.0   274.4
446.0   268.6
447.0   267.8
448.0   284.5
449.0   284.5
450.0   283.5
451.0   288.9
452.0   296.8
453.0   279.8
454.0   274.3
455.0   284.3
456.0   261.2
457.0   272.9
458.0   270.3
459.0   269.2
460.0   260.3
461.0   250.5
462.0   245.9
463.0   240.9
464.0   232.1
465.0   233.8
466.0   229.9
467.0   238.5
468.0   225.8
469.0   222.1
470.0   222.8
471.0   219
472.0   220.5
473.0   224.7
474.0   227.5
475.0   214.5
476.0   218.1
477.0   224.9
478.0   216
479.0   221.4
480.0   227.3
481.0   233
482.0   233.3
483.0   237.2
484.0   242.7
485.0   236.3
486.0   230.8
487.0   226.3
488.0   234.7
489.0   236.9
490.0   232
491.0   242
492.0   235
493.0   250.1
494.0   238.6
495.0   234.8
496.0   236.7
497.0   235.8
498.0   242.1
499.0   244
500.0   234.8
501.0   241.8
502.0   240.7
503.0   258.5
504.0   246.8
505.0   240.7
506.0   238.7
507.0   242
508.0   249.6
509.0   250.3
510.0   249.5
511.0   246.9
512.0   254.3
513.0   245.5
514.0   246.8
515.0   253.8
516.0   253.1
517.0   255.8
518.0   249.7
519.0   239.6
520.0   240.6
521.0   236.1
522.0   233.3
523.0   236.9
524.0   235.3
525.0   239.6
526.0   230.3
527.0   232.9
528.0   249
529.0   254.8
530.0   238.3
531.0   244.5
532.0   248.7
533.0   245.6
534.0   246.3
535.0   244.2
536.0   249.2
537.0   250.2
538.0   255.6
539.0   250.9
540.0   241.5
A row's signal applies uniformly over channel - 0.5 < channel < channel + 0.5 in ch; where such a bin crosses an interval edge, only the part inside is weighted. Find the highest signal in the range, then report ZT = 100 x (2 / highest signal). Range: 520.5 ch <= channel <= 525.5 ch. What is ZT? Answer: 0.83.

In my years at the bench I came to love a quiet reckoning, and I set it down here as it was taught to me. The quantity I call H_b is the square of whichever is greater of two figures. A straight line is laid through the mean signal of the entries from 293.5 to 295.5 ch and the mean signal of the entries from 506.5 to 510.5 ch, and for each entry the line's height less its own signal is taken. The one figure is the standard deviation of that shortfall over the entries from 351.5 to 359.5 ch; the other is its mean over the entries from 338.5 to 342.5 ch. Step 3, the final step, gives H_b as 153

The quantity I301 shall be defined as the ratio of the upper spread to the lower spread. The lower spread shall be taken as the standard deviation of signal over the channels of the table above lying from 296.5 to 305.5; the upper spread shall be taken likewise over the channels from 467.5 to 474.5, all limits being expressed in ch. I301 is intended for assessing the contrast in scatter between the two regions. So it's 1.1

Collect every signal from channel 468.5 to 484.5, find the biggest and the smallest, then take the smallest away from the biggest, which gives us 28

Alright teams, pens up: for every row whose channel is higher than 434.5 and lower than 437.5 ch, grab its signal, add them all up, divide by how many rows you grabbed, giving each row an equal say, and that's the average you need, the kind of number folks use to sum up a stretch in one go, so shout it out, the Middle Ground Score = 255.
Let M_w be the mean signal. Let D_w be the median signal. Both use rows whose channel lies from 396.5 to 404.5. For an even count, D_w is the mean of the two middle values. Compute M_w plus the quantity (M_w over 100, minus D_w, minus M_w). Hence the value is -225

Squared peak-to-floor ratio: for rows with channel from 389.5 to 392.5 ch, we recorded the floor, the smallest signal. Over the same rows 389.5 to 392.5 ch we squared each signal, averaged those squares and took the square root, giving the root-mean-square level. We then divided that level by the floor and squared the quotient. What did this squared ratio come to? 1.04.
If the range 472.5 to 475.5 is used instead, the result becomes 1.07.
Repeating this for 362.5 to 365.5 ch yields 1.03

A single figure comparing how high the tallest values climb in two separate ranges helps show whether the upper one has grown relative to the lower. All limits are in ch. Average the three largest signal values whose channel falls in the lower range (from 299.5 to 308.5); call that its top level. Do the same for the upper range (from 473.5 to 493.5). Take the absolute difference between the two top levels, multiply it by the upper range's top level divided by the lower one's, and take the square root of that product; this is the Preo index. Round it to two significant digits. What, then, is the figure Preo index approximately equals 6.0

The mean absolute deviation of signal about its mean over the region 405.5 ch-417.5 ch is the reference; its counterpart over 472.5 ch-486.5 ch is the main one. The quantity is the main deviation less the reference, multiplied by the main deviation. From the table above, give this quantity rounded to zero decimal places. 21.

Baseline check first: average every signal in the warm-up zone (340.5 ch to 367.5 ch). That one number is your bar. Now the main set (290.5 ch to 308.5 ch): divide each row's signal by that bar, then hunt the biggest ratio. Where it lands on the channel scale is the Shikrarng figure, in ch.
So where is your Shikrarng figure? 299.0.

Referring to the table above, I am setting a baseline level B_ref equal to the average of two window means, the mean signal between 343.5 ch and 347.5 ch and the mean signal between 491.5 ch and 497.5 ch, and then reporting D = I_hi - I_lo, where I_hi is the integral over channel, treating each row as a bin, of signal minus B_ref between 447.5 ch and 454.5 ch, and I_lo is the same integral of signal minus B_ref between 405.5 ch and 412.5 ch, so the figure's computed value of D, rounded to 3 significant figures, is 346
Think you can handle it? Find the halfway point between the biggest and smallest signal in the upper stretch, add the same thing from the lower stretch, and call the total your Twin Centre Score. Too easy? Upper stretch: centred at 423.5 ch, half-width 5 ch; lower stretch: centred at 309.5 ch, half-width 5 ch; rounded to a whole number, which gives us 448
